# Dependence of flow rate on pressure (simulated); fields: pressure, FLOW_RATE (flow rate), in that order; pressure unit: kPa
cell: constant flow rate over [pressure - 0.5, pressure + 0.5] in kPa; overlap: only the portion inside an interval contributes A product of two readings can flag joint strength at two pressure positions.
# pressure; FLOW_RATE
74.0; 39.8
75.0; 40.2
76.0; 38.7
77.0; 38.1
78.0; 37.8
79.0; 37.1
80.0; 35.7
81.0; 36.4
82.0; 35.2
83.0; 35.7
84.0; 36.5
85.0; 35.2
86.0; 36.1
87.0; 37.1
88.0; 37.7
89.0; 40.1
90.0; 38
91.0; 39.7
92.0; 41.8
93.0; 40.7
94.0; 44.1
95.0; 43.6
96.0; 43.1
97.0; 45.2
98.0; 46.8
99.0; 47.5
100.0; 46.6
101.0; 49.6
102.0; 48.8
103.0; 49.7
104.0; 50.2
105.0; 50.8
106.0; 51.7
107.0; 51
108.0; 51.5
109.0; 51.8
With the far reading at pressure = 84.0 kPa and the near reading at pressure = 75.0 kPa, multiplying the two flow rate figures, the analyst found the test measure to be 1467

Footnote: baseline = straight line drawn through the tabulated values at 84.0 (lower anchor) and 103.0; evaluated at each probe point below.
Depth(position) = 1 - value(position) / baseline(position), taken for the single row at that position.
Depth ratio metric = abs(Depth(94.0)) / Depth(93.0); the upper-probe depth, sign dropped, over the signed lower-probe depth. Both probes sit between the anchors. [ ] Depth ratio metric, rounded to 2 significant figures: 0.31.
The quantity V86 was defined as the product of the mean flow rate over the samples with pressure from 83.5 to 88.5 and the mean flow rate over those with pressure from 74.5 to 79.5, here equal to 1402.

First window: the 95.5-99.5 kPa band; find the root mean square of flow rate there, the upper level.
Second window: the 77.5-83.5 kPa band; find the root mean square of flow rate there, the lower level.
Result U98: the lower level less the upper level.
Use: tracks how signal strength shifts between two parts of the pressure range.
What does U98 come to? -9.4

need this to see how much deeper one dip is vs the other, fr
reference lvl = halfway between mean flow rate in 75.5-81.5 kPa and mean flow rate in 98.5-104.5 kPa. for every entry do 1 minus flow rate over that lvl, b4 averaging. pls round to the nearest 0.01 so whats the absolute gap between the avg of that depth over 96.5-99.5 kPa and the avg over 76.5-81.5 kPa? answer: 0.22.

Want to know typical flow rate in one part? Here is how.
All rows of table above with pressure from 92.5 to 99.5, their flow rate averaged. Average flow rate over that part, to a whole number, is 44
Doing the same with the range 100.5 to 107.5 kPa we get 50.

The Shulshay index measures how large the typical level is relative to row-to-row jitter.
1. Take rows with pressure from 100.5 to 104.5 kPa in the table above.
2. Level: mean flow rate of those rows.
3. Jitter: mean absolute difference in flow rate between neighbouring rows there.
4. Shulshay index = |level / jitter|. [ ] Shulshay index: 68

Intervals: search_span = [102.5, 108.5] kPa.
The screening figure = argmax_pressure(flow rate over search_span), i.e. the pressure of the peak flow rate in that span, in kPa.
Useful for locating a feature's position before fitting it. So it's 106.0 kPa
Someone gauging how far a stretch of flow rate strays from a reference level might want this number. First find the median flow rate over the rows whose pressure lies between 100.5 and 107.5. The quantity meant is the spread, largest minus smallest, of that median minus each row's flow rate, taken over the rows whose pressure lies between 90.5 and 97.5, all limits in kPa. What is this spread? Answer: 5.5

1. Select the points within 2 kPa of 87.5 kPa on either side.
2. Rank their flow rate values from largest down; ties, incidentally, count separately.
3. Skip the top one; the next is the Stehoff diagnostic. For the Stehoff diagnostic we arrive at 37.7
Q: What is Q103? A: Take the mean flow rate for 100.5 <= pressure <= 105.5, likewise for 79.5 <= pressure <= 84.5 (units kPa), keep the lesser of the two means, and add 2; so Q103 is 37.9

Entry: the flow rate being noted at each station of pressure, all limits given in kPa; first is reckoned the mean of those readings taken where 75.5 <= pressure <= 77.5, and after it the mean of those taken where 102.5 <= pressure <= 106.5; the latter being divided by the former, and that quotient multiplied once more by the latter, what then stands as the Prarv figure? 67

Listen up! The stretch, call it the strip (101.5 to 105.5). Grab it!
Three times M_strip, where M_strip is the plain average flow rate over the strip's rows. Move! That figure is 150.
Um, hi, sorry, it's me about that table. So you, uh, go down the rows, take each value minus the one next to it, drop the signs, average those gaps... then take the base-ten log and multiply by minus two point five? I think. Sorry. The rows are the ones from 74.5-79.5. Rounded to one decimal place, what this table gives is 0.3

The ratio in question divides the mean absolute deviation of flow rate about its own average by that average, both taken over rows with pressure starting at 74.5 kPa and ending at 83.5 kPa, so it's 0.036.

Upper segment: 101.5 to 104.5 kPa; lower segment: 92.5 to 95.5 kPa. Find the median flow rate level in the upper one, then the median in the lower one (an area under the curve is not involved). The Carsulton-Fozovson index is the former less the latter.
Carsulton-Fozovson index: 6.1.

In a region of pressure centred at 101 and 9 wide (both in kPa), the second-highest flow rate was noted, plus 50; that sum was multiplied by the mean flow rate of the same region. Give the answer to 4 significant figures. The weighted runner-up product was 4845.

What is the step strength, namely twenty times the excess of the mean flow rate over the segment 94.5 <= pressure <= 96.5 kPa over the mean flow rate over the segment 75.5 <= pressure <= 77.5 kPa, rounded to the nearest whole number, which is 99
